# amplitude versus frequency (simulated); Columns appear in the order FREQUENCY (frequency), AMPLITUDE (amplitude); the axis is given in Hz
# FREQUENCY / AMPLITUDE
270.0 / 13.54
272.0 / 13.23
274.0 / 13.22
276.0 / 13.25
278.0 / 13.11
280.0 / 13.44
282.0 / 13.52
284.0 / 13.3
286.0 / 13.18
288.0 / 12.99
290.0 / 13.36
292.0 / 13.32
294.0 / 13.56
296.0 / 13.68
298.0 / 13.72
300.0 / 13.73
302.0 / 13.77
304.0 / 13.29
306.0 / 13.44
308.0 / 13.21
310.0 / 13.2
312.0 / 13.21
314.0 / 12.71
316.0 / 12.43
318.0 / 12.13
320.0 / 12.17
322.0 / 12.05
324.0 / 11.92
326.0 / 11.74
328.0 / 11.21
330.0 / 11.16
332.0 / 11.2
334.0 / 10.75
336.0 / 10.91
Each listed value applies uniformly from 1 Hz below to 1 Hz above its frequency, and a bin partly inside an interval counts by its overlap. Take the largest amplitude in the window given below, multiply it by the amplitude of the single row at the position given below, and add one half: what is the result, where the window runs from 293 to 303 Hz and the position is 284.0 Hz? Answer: 184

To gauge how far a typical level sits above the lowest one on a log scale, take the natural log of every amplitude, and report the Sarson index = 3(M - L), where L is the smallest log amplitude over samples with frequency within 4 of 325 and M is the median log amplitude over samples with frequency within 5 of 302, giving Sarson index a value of 0.61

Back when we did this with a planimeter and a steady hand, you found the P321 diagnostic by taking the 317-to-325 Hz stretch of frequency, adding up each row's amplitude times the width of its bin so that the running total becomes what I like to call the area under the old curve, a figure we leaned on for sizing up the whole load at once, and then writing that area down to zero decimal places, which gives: 97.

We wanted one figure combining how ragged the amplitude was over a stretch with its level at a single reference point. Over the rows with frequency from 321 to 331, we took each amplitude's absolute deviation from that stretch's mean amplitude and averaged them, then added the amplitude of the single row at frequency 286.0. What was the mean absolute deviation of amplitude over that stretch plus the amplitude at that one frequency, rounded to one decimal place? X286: 13.5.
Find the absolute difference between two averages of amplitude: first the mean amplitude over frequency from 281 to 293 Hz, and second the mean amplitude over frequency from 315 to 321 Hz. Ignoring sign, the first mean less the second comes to 1.0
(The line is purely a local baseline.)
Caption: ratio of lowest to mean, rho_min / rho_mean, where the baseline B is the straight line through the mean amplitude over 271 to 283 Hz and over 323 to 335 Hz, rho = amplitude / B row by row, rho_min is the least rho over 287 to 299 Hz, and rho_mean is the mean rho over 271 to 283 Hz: 1.01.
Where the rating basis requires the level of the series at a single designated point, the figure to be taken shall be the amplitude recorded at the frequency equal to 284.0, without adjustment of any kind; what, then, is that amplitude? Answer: 13.3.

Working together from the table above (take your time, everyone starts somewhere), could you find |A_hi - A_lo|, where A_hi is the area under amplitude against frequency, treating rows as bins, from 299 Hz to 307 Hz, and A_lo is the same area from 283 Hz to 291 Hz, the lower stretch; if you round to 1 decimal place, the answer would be 2.8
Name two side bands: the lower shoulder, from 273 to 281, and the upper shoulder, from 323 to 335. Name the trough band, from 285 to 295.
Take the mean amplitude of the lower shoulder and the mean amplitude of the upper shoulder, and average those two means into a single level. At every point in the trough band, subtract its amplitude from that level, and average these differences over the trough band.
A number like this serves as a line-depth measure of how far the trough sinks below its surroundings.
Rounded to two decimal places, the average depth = -0.99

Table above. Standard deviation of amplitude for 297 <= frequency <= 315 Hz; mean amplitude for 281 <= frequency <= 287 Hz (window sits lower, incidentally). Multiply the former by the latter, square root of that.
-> 2.1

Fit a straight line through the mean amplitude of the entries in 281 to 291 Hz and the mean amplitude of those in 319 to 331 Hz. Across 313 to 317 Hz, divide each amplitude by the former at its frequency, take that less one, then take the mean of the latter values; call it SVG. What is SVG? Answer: 0.038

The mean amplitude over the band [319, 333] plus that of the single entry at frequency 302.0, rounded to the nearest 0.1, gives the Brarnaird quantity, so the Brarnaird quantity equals 25.4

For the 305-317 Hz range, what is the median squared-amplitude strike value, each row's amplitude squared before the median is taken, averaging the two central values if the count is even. 174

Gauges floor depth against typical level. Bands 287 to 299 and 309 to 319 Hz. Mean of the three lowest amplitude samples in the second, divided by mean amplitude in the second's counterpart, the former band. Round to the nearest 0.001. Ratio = 0.924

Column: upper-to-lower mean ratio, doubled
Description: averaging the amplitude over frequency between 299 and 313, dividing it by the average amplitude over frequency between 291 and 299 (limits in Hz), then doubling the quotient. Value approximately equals 1.98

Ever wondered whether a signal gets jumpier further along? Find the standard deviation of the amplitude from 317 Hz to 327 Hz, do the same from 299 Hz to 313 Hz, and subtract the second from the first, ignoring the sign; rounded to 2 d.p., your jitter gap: 0.07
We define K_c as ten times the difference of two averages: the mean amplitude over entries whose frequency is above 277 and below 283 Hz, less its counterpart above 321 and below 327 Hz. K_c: 14.5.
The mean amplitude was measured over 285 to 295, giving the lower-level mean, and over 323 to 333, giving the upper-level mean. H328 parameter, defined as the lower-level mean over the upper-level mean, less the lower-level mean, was -12.1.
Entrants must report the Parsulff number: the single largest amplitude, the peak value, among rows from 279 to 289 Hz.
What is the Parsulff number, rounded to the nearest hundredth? 13.52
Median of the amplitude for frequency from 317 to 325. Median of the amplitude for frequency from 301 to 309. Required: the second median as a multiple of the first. 1.11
